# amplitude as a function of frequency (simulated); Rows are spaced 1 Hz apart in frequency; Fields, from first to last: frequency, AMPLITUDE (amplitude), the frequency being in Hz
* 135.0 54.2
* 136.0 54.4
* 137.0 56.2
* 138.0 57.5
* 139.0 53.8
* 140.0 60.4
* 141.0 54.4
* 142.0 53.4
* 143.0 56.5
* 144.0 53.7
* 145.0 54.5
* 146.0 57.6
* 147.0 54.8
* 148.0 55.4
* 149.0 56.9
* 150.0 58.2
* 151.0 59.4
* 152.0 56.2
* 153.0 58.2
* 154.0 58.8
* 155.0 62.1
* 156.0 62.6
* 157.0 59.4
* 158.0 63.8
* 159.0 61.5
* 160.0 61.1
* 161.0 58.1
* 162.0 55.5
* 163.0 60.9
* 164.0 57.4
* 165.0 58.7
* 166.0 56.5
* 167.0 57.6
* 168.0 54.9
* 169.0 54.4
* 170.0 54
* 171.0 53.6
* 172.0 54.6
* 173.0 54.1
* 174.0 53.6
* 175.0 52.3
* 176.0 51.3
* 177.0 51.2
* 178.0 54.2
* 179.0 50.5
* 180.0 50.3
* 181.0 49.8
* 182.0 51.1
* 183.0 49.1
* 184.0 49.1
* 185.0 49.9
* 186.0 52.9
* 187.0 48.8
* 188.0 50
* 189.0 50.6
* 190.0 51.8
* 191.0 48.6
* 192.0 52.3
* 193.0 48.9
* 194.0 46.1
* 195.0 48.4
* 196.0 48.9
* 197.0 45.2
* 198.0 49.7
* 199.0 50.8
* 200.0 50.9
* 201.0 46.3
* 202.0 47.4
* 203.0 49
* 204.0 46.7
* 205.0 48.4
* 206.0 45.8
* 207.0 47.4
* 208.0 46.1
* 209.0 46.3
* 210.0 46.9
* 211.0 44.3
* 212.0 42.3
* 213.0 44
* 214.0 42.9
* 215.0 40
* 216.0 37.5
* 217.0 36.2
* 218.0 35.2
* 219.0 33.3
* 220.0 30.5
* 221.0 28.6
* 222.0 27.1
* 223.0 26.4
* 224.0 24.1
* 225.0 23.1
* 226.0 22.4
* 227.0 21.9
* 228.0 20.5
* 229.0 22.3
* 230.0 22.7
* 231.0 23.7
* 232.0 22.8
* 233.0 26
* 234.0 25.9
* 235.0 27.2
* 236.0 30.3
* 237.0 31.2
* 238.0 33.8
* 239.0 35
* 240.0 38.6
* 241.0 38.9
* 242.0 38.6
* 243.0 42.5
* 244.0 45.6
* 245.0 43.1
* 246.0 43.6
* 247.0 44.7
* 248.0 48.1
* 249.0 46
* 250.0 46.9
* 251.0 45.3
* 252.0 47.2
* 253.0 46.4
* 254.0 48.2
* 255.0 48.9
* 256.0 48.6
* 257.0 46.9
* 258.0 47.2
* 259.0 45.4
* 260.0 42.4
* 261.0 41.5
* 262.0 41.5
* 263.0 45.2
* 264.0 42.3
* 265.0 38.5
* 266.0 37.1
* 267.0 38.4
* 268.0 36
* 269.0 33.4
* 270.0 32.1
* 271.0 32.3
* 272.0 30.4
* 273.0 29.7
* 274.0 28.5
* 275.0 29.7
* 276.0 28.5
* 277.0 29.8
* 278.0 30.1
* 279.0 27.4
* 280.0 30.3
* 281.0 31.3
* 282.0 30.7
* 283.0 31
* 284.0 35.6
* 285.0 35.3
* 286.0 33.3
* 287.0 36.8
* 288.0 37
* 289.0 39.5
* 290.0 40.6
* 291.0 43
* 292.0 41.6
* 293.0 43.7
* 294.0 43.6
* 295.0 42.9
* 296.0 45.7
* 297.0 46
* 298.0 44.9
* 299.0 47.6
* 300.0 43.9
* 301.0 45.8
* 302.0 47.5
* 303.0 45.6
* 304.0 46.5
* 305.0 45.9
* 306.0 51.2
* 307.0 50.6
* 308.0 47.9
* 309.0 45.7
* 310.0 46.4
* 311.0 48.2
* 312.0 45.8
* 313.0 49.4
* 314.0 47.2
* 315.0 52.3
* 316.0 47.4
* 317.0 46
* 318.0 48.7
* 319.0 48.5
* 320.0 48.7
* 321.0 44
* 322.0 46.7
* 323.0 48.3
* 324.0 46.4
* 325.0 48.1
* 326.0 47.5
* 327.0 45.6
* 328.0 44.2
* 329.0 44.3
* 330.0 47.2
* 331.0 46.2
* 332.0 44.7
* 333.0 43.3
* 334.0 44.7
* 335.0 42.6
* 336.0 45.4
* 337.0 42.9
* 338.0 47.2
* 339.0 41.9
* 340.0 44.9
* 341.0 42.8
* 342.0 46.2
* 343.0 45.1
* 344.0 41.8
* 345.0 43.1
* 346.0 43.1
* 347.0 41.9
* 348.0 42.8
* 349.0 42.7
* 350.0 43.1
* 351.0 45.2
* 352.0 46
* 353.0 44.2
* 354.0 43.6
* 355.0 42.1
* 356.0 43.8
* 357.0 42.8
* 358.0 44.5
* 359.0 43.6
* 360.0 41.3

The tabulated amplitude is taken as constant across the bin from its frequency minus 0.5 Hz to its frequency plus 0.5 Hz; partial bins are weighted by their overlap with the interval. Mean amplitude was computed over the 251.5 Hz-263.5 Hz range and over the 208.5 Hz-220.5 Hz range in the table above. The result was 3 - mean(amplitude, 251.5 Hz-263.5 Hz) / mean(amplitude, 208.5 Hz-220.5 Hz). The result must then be 1.9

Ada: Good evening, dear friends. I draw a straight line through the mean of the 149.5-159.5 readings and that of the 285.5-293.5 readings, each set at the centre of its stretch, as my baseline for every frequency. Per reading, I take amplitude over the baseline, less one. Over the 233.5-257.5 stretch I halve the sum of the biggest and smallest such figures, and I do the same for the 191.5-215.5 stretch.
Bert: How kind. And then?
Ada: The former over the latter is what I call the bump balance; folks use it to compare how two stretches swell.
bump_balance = 1.5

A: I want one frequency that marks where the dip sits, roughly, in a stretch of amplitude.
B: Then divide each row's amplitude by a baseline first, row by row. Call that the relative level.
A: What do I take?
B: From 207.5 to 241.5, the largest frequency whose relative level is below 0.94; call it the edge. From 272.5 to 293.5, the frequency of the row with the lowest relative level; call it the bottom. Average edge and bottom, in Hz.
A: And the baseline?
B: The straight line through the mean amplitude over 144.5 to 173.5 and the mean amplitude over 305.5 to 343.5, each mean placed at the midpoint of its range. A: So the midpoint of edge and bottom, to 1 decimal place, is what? 260.0 Hz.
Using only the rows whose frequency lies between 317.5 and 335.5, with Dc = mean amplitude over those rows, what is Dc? 46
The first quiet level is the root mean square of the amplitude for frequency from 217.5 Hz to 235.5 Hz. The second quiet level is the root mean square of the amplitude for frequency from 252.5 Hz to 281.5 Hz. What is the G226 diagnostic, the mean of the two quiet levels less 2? 30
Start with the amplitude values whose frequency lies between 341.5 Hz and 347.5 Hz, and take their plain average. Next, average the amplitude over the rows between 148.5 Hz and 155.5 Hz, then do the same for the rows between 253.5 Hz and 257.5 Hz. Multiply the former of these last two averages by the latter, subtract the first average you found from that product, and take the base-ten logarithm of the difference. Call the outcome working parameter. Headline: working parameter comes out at 3.44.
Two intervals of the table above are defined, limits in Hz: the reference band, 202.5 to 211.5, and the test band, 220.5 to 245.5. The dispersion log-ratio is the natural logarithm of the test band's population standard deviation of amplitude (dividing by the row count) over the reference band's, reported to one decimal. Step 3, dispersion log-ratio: 1.7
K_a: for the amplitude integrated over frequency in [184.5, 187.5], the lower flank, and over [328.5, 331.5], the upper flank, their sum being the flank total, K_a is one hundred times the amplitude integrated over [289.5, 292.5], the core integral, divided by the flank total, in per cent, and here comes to 43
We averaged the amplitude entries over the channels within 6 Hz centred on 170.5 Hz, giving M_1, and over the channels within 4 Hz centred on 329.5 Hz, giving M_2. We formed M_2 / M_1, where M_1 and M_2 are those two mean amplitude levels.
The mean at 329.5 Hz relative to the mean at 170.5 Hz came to 0.84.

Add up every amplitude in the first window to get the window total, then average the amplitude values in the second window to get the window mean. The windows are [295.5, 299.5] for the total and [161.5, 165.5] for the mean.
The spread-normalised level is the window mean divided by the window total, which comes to 0.32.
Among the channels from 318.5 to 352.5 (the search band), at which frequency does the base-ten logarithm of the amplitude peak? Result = 320.0 Hz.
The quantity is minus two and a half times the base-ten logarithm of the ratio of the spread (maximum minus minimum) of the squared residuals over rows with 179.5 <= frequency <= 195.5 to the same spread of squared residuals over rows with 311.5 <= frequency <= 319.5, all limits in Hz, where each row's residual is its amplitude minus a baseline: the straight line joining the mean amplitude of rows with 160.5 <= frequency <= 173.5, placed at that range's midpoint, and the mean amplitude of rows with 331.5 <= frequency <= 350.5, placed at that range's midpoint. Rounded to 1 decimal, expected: -0.3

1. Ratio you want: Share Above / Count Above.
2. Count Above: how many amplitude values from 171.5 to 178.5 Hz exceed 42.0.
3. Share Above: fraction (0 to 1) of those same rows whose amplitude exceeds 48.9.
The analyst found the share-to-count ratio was 0.143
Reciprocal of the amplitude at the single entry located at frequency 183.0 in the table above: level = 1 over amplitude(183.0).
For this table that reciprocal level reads 0.0204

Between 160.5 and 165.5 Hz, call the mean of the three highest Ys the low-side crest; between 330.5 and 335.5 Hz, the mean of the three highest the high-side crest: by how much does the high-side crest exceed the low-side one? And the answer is -14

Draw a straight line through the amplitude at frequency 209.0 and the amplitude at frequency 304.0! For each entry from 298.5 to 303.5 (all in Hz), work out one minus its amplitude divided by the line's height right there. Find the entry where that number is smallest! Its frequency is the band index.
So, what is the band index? 299.0 Hz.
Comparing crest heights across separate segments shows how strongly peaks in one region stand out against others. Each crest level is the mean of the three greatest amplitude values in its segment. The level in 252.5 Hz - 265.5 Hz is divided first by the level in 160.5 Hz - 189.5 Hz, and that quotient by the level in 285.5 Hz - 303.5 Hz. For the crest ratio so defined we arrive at 0.0174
